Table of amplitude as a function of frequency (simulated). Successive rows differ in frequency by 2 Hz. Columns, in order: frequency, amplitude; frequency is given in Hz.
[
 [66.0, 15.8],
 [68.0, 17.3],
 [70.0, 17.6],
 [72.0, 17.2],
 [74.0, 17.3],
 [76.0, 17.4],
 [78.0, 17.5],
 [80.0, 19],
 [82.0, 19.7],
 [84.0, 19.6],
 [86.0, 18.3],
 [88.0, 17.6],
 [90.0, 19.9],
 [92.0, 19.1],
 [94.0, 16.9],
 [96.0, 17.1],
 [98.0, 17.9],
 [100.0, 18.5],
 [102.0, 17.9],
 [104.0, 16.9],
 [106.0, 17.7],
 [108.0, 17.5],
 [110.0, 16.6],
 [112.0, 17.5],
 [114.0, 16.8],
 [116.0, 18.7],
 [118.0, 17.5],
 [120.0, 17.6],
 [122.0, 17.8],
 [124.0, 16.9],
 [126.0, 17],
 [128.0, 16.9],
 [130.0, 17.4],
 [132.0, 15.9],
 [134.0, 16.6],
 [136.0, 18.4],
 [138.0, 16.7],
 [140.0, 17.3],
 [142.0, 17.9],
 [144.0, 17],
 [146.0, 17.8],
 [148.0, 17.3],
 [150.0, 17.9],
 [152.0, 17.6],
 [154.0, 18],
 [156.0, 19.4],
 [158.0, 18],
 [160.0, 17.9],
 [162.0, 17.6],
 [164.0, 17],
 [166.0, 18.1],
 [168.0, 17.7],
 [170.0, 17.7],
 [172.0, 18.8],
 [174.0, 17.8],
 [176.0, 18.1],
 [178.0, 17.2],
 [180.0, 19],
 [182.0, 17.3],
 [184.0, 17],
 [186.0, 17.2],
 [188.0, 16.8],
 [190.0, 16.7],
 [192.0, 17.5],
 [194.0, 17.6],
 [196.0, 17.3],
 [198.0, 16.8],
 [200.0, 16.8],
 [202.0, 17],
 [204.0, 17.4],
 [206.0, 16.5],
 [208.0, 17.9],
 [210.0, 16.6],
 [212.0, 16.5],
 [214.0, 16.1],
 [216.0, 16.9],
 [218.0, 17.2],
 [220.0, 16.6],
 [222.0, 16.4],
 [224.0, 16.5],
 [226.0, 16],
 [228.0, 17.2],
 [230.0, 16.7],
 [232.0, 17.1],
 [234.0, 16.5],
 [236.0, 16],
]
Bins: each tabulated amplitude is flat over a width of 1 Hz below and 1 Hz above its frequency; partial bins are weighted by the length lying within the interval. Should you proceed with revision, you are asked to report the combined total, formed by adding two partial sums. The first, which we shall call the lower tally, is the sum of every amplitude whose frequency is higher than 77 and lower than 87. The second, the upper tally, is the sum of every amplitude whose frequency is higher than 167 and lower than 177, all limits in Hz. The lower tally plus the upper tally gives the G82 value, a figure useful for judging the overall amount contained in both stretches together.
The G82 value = 184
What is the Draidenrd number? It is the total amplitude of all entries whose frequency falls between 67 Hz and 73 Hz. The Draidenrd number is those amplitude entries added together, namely 52.1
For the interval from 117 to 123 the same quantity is 52.9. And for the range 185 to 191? 50.7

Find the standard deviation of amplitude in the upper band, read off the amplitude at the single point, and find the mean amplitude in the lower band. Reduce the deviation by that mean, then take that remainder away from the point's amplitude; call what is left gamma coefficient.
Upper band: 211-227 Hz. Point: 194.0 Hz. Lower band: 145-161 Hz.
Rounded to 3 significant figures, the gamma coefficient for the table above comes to 35.2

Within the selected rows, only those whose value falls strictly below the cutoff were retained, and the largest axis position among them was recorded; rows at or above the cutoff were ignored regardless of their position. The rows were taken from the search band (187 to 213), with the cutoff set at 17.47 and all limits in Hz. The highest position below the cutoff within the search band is 212.0 Hz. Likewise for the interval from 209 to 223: 222.0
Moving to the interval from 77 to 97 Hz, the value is 96.0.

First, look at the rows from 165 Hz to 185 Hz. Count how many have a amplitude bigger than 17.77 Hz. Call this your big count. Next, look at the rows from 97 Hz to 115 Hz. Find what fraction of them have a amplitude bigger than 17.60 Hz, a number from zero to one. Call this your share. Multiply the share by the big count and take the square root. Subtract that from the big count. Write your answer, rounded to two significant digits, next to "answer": 3.5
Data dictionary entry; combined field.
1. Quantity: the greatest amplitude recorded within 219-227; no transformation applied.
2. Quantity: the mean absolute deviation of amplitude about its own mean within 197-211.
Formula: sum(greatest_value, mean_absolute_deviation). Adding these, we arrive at 17.0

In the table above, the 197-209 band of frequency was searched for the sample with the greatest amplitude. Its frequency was 208.0 Hz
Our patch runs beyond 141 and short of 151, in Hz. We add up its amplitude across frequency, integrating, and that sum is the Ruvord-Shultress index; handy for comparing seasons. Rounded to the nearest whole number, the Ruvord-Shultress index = 176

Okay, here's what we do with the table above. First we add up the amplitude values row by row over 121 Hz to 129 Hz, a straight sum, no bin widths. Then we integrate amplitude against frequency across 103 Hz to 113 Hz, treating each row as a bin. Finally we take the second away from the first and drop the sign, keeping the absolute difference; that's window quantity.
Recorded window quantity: 104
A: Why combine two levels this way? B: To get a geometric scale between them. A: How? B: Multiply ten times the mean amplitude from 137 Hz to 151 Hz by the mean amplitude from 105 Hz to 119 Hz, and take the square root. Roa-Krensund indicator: 55.2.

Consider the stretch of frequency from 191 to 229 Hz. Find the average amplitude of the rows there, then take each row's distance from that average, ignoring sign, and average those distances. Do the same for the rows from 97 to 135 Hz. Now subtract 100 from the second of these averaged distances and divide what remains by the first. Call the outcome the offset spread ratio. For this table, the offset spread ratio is -234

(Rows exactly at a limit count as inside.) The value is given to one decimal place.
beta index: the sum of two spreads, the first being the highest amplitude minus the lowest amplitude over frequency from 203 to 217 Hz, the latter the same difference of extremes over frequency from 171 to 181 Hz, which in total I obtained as 3.6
